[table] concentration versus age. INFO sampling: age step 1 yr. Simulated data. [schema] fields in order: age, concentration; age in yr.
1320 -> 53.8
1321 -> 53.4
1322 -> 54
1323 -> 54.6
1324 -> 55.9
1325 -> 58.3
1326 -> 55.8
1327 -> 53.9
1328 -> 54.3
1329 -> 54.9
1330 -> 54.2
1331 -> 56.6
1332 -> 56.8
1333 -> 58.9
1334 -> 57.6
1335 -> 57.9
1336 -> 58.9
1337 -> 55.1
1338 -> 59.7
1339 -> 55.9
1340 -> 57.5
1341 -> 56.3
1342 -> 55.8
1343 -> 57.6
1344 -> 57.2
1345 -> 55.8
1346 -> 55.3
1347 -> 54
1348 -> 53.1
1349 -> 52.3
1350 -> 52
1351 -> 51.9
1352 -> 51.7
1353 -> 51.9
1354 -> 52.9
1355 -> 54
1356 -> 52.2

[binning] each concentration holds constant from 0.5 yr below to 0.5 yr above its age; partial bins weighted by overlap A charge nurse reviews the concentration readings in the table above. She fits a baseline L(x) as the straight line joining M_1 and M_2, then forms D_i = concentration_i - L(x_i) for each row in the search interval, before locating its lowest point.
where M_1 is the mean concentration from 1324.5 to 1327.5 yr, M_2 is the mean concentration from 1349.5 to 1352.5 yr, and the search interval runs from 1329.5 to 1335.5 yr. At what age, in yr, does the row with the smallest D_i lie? 1330 yr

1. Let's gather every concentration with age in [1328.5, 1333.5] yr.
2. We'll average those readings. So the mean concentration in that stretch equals 56.3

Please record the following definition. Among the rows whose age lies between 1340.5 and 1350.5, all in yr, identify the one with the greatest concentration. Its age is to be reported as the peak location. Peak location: 1343 yr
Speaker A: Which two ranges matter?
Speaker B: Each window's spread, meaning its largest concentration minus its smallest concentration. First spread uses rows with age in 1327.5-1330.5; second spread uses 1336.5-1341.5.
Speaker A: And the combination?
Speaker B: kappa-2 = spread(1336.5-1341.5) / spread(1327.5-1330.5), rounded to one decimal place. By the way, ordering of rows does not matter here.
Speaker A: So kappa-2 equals 6.6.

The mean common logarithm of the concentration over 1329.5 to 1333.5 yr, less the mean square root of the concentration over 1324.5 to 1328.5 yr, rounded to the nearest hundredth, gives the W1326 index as -5.70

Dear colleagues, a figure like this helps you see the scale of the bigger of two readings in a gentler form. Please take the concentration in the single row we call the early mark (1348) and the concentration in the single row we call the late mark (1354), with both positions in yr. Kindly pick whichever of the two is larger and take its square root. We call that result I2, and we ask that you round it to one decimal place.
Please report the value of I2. 7.3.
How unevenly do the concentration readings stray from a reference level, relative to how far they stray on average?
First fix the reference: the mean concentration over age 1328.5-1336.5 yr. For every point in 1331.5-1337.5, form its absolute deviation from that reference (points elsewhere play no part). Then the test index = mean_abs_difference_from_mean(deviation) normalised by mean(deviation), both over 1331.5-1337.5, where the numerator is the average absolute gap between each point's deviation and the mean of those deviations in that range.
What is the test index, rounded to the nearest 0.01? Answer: 0.54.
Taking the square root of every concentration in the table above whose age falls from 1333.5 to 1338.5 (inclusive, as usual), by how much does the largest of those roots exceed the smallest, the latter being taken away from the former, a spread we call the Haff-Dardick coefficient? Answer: 0.30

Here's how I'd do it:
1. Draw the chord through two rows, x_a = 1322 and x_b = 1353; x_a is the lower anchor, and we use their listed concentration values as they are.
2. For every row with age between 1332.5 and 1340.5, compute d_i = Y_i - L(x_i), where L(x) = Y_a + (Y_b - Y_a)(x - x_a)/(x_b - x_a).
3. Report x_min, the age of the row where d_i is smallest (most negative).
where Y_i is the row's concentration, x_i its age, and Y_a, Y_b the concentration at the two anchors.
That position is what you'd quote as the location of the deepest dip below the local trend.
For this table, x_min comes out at 1337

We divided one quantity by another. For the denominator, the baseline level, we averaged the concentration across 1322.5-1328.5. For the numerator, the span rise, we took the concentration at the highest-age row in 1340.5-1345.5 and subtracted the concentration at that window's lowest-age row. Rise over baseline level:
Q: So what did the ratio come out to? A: -0.01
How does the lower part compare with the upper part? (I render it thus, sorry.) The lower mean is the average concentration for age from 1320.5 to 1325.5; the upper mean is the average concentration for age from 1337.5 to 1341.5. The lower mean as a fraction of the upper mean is 0.96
